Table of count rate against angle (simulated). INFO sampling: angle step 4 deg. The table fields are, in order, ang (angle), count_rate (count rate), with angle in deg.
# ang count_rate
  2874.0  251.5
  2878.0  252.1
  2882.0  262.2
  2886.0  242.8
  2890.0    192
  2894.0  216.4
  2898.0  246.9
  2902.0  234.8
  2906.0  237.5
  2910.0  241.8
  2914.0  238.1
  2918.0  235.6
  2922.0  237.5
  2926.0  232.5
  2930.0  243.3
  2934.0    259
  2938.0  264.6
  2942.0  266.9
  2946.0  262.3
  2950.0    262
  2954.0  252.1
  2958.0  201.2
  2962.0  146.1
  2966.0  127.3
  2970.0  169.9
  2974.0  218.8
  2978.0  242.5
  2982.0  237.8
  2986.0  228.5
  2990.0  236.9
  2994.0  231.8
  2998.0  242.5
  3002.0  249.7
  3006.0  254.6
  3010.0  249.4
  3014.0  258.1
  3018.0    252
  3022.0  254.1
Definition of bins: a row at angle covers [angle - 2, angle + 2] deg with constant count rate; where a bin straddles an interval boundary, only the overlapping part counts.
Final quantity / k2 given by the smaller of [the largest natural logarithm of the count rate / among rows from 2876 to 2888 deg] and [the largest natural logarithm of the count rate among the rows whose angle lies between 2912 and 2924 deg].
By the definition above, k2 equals 5.47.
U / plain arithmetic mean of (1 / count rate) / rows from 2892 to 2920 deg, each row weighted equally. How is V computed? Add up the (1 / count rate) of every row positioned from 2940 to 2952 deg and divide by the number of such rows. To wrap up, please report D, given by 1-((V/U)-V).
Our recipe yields 0.111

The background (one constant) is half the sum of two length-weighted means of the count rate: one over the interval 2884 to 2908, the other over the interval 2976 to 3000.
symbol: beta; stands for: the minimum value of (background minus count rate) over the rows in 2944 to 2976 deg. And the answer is -30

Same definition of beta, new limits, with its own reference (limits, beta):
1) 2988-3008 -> -22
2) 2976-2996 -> -10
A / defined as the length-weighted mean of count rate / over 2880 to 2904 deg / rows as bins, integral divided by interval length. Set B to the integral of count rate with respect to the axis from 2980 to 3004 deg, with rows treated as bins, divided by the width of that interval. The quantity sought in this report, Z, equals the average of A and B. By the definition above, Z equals 235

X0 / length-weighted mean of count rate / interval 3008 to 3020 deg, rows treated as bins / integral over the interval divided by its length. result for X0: 253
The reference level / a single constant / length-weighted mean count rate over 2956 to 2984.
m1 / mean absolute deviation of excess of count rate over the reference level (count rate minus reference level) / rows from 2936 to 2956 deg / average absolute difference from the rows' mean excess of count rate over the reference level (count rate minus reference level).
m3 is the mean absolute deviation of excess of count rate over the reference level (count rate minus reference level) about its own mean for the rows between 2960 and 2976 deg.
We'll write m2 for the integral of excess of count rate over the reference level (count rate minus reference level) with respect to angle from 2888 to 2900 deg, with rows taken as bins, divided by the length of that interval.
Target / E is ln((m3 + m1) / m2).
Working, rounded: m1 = 4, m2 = 26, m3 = 29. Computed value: 0.2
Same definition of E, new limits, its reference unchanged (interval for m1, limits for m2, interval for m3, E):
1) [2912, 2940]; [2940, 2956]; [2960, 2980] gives -0.3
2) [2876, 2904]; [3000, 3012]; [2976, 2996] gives -1.0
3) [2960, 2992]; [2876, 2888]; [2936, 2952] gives -0.4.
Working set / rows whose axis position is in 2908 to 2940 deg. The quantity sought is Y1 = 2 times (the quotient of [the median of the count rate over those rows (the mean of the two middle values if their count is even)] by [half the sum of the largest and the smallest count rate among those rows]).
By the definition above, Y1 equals 1.93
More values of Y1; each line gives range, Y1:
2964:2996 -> 2.49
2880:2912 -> 2.11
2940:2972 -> 2.30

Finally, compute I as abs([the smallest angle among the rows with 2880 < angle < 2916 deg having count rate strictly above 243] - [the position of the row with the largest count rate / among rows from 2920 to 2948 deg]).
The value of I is 60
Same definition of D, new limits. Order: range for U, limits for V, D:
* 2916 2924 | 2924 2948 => 0.073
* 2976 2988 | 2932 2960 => 0.061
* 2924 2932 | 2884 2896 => -0.101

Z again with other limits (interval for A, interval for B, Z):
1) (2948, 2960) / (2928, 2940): 247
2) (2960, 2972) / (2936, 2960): 200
